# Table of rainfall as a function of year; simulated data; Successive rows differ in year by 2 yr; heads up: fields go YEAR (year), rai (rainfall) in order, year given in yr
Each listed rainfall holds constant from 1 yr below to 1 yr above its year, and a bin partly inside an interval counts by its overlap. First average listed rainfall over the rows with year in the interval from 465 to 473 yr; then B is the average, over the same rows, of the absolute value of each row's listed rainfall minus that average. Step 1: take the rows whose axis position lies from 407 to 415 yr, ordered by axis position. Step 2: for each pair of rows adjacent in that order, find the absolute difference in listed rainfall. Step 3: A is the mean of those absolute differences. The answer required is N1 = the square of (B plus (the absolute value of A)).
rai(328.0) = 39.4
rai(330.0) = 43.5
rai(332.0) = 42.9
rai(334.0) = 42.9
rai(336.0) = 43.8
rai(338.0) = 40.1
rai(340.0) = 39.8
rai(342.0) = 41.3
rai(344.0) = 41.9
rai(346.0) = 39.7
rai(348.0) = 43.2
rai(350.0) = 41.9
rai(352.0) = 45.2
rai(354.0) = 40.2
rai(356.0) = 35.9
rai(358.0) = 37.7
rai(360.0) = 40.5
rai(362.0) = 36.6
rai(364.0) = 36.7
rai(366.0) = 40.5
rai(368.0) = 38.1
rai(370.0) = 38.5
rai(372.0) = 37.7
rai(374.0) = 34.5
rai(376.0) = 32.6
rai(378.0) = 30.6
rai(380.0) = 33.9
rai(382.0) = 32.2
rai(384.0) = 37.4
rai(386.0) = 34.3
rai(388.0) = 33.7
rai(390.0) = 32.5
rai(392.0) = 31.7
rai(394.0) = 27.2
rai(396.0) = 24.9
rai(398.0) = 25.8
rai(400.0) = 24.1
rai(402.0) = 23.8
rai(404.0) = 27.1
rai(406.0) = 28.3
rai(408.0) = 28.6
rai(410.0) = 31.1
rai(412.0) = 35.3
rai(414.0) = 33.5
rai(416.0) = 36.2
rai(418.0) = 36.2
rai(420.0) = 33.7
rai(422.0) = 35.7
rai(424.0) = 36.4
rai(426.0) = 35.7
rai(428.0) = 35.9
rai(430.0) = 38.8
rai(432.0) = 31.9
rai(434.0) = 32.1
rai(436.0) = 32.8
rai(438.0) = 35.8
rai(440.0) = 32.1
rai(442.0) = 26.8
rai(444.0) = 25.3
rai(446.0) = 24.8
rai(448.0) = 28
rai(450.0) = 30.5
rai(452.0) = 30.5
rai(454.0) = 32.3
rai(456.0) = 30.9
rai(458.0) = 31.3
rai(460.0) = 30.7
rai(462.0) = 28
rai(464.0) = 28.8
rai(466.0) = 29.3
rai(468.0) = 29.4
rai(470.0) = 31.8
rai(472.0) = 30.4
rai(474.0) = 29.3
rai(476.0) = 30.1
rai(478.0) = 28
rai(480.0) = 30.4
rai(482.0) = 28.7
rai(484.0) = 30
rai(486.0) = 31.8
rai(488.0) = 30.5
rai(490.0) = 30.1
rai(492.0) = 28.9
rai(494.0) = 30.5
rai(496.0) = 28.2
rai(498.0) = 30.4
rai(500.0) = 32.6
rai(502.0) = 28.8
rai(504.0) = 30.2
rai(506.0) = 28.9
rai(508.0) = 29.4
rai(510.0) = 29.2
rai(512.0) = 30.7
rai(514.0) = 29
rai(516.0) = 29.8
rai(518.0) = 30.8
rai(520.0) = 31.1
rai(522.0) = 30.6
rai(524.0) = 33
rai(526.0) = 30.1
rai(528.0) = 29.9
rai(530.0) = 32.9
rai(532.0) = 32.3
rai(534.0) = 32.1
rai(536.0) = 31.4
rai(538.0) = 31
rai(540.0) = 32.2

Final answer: 13.8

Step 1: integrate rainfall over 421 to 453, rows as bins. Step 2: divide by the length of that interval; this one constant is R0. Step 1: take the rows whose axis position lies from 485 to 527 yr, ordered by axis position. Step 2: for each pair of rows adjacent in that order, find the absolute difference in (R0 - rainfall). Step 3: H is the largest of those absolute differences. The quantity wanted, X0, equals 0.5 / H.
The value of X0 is 0.13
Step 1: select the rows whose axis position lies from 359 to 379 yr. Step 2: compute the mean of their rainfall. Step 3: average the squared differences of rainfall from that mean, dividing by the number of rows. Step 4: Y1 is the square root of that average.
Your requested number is 3.1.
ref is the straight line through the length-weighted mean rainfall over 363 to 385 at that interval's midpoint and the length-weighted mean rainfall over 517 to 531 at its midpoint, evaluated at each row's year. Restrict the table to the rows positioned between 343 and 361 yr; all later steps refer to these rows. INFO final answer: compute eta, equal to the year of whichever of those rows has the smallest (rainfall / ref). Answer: 356.0 yr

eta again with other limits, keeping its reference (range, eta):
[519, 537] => 528.0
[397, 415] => 402.0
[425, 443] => 442.0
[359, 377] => 376.0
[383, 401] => 400.0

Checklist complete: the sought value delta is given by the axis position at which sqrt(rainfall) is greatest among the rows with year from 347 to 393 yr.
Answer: 352.0 yr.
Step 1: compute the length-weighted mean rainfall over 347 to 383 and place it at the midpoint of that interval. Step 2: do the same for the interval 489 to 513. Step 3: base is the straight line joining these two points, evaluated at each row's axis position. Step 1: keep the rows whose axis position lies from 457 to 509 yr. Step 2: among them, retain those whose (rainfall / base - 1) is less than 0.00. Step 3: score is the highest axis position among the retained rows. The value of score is 508.0 yr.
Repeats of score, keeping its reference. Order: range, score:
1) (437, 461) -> 460.0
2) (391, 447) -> 446.0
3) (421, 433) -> 432.0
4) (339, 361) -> 358.0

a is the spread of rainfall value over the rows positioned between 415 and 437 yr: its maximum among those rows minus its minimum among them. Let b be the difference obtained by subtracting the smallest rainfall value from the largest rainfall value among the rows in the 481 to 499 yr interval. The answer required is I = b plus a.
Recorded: 10.5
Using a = 6.9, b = 4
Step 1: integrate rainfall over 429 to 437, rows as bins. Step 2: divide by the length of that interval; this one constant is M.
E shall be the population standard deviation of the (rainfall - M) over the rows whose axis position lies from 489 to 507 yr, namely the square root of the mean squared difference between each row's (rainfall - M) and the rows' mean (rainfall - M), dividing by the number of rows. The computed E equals 1.25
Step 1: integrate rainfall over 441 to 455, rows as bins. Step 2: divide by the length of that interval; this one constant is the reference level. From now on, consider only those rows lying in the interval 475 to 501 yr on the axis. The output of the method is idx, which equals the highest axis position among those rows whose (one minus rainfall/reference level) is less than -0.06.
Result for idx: 500.0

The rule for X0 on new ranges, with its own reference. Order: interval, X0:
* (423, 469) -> 0.07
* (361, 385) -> 0.10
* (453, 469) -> 0.19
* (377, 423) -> 0.10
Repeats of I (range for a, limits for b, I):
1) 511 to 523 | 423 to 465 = 16.1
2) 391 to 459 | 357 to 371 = 18.9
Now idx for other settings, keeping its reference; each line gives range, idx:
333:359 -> 358.0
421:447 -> 440.0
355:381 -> 380.0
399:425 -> 424.0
